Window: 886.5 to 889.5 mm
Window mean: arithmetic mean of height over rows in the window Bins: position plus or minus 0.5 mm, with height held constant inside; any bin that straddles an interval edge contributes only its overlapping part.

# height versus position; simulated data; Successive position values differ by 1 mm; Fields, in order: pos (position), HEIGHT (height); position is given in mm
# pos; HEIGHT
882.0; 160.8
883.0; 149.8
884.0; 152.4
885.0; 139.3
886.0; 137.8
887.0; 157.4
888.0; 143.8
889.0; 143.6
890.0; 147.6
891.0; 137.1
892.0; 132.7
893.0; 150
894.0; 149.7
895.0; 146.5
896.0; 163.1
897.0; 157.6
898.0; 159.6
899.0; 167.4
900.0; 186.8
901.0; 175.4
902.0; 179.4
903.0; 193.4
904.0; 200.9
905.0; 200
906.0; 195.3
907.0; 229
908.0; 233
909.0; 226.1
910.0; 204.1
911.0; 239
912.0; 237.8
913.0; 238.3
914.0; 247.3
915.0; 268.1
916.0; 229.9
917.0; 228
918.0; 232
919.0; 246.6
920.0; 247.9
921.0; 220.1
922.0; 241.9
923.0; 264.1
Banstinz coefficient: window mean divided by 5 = 30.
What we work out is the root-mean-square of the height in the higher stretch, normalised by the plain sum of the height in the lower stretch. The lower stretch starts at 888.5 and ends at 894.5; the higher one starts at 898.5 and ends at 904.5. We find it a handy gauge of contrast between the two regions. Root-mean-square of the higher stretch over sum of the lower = 0.214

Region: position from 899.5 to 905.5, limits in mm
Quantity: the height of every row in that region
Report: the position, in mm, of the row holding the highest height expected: 904.0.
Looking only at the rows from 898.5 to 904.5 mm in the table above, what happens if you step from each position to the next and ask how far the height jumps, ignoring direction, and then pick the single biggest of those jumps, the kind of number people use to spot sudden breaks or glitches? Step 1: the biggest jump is 19.4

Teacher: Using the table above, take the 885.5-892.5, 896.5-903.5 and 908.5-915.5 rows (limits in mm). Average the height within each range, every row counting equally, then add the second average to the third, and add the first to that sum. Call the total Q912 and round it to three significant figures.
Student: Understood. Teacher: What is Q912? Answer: 554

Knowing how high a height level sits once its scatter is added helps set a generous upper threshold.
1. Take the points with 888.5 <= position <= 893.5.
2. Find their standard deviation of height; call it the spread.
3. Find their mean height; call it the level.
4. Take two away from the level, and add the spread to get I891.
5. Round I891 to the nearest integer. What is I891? 147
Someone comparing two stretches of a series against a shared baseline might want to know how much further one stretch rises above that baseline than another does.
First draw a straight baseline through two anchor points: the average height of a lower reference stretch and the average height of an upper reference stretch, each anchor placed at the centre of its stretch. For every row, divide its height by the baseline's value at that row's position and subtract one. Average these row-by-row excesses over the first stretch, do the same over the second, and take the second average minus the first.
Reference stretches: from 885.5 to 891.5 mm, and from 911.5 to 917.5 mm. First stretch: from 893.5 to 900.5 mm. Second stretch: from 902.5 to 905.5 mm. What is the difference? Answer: 0.06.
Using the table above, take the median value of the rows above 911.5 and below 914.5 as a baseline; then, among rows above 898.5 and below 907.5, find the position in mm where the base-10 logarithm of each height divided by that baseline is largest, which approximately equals 907.0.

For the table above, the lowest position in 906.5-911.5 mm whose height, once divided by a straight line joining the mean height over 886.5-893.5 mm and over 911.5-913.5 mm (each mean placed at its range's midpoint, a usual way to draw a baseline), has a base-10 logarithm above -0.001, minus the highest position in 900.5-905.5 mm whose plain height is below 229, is 2 mm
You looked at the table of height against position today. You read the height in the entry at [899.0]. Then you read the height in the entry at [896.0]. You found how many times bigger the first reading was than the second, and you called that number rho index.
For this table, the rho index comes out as 1.0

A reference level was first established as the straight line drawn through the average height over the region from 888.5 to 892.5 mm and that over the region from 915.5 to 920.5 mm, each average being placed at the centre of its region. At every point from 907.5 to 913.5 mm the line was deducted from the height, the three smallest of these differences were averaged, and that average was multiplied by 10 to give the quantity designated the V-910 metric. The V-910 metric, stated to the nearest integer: 117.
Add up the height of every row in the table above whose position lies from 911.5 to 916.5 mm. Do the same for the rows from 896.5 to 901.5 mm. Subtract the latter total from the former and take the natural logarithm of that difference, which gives 5.93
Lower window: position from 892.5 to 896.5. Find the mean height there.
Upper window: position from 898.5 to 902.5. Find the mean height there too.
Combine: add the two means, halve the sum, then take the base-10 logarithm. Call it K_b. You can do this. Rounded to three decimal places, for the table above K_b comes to 2.217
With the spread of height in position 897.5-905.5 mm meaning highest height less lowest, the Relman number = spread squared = 1706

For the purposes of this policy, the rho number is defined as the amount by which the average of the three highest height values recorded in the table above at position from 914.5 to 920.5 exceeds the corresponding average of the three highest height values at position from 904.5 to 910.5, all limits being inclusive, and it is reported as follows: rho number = 25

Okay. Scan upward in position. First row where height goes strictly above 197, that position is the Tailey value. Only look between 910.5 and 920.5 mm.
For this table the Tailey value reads 911.0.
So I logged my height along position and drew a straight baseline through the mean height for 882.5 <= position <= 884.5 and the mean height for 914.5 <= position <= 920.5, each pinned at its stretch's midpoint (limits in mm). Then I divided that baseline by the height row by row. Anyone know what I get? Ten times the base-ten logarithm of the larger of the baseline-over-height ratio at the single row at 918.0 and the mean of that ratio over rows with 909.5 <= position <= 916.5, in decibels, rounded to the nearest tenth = 0.2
